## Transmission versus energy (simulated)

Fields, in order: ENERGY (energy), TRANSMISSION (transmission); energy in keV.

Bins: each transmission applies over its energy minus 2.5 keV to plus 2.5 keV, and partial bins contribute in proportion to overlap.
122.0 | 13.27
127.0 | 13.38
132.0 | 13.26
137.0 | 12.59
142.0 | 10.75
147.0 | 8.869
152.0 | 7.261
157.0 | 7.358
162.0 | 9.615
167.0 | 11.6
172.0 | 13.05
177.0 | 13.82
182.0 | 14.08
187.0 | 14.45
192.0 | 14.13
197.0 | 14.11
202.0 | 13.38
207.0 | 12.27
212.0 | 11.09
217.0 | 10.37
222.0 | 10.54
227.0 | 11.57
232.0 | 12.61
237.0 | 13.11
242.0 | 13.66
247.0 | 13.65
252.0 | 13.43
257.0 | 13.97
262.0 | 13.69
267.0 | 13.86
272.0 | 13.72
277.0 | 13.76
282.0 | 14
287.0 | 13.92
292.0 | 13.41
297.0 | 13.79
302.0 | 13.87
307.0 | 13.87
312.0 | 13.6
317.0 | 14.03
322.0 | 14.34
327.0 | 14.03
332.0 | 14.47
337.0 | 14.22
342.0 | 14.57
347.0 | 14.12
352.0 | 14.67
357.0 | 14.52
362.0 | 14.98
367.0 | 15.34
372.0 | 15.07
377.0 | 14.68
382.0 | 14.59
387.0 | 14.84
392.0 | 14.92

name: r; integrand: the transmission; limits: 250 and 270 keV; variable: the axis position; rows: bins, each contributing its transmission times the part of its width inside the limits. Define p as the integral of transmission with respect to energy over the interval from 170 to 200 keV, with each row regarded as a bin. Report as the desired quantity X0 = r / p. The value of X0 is 0.7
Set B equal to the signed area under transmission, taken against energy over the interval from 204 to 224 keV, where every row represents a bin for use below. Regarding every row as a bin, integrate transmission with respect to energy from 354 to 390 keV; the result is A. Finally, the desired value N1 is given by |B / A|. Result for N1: 0.4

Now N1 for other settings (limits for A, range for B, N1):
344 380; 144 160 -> 0.2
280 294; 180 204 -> 1.7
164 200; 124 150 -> 0.6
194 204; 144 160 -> 0.9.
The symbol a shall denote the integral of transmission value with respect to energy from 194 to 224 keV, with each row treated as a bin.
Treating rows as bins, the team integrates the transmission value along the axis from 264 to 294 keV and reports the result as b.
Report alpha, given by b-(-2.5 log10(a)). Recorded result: 420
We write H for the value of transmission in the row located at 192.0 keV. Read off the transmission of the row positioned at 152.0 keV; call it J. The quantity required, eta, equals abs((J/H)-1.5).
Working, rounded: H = 14.13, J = 7.261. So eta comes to 0.99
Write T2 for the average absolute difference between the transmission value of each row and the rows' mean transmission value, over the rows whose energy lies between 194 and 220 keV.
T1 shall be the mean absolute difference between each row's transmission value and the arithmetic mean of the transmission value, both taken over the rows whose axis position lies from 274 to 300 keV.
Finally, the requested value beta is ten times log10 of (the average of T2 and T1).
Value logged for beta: -1.7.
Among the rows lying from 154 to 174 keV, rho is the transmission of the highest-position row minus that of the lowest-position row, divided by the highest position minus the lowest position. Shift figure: 0.379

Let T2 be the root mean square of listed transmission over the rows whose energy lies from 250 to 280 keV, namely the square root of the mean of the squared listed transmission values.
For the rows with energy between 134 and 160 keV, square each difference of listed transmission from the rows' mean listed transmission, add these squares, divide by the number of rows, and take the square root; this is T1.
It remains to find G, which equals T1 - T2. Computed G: -12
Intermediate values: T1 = 2.05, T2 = 13.7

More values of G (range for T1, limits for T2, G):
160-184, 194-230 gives -10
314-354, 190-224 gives -12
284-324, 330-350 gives -14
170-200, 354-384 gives -14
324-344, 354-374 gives -15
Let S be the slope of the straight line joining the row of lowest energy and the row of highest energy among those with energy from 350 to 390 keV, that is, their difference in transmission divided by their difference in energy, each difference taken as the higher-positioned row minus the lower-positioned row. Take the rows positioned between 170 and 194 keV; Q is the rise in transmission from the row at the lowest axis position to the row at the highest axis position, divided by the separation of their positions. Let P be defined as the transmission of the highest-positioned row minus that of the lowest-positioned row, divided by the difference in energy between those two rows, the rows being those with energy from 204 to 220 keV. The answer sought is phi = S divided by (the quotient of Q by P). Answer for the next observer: -0.017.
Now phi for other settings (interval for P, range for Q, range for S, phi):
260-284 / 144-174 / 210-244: 0.008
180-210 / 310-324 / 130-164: 0.119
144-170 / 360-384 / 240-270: -0.056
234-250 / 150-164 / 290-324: 0.007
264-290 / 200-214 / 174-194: 0.000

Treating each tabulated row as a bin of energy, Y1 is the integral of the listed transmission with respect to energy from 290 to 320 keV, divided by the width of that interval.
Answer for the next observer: 13.8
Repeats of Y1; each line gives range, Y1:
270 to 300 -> 13.8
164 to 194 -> 13.4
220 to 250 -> 12.6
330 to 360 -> 14.4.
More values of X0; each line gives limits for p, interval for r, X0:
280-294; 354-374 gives 1.6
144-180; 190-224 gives 1.1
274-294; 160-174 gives 0.6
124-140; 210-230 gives 1.1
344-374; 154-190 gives 1.0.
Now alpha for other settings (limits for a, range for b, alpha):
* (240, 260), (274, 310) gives 503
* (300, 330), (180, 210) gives 417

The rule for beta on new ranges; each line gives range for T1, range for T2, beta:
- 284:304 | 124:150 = -0.6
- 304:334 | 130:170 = 0.3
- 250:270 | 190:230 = -1.3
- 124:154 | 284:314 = 0.4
